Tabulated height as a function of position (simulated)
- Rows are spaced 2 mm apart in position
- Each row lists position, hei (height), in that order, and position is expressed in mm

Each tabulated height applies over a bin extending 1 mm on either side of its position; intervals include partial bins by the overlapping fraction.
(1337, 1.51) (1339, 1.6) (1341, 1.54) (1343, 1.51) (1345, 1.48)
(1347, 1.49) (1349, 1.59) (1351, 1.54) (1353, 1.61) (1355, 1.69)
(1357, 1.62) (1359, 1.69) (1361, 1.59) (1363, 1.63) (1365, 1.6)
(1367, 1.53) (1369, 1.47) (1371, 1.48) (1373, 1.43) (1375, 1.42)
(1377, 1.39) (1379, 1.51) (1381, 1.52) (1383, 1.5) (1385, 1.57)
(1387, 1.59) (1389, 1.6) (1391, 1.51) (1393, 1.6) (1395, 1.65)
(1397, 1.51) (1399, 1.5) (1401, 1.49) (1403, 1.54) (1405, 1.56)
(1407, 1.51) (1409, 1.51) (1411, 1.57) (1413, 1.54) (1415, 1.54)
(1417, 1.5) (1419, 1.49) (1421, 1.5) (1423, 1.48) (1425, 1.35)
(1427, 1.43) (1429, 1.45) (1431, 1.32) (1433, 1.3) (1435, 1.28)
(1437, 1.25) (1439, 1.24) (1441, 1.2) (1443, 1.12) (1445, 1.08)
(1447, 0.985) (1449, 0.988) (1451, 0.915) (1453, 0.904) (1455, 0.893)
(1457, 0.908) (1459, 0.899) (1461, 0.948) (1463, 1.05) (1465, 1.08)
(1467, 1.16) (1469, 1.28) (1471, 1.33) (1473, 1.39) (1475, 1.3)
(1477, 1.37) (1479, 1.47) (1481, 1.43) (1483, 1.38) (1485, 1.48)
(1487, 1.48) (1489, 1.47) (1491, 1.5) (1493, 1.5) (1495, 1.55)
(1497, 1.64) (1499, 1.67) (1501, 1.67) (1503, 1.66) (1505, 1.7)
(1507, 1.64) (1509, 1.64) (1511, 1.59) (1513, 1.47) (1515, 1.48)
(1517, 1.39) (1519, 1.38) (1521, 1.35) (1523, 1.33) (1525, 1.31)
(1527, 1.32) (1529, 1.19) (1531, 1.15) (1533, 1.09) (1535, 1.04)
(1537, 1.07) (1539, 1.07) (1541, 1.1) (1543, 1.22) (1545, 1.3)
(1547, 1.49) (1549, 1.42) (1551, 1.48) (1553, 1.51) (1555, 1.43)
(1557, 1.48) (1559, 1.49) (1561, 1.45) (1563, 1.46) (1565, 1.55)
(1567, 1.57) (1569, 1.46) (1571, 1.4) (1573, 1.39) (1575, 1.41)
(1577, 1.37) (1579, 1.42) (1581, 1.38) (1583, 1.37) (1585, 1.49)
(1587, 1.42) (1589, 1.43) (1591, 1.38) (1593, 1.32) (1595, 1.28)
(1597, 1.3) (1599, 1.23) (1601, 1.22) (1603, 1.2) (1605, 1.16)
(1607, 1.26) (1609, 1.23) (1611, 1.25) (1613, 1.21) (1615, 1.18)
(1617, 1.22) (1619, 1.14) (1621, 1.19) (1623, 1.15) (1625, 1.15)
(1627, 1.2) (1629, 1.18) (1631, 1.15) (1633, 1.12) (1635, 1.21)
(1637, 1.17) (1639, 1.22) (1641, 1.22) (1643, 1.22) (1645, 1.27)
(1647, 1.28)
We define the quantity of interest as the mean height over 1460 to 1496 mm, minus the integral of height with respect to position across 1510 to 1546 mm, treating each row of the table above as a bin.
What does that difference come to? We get -44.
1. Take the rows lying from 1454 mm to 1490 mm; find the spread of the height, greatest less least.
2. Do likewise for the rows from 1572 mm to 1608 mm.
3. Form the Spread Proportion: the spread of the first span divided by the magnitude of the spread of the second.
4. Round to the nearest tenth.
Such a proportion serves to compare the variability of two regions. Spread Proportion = 1.8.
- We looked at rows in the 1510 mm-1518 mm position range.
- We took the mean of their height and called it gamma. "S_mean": 1.48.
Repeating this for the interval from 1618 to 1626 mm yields 1.16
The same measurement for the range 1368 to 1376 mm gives 1.45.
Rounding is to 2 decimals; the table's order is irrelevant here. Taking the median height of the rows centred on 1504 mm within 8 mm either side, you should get 1.65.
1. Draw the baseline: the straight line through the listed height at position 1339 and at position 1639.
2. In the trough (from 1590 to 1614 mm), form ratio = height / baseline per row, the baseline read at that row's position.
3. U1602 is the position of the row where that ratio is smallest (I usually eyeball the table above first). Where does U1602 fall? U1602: 1605 mm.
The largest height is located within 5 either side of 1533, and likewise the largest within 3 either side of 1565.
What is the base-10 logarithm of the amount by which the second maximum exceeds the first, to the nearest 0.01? -0.42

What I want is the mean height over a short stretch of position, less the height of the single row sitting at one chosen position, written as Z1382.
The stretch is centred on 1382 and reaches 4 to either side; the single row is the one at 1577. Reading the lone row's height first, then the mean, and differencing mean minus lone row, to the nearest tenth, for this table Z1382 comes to 0.2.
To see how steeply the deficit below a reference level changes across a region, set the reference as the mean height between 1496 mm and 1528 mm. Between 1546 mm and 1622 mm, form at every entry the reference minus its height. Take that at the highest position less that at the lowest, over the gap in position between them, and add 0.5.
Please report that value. 0.504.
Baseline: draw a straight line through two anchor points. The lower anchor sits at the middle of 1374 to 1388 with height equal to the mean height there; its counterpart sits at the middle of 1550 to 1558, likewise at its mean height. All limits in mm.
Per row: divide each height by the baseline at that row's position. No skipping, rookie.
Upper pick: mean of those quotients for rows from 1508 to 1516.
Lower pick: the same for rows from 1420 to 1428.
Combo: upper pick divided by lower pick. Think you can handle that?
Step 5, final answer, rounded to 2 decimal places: 1.08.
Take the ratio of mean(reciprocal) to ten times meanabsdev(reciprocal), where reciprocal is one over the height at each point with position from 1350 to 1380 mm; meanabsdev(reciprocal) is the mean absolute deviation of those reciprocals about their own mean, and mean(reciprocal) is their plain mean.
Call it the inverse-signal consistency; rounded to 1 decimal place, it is 1.9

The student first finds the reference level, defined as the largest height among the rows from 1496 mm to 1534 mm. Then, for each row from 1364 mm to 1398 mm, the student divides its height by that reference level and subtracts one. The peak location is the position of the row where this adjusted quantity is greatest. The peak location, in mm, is 1395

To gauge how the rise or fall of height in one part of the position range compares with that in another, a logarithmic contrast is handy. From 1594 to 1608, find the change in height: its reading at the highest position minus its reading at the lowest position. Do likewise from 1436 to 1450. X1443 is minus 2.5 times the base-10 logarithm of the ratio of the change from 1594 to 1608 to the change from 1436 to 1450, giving 2.8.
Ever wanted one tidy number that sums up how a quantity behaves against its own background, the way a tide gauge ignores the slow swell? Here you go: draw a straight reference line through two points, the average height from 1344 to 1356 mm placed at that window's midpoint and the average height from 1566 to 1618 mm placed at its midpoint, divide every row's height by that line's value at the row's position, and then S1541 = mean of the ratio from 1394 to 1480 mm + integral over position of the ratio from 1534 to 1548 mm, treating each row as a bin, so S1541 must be 12.9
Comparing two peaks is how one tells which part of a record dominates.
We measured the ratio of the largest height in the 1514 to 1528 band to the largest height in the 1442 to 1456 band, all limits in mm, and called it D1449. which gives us 1.3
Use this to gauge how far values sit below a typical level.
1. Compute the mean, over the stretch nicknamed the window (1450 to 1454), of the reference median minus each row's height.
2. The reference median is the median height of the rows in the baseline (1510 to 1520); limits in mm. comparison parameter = 0.56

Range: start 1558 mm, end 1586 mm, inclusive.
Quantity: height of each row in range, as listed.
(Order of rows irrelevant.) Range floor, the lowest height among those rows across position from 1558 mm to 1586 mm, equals 1.37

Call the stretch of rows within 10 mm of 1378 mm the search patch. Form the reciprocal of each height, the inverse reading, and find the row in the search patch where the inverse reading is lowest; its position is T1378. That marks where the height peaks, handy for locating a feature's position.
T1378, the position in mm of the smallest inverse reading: 1387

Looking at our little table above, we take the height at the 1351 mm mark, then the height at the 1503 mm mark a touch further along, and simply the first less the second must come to -0.12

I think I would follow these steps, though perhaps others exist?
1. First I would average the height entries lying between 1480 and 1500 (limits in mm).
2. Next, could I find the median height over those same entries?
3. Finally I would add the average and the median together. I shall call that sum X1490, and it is 3.00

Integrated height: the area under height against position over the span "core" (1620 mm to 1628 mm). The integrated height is 9.4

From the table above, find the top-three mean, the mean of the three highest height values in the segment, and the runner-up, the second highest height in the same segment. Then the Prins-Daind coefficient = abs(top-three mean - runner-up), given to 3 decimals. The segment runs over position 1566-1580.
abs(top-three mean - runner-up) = 0.023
